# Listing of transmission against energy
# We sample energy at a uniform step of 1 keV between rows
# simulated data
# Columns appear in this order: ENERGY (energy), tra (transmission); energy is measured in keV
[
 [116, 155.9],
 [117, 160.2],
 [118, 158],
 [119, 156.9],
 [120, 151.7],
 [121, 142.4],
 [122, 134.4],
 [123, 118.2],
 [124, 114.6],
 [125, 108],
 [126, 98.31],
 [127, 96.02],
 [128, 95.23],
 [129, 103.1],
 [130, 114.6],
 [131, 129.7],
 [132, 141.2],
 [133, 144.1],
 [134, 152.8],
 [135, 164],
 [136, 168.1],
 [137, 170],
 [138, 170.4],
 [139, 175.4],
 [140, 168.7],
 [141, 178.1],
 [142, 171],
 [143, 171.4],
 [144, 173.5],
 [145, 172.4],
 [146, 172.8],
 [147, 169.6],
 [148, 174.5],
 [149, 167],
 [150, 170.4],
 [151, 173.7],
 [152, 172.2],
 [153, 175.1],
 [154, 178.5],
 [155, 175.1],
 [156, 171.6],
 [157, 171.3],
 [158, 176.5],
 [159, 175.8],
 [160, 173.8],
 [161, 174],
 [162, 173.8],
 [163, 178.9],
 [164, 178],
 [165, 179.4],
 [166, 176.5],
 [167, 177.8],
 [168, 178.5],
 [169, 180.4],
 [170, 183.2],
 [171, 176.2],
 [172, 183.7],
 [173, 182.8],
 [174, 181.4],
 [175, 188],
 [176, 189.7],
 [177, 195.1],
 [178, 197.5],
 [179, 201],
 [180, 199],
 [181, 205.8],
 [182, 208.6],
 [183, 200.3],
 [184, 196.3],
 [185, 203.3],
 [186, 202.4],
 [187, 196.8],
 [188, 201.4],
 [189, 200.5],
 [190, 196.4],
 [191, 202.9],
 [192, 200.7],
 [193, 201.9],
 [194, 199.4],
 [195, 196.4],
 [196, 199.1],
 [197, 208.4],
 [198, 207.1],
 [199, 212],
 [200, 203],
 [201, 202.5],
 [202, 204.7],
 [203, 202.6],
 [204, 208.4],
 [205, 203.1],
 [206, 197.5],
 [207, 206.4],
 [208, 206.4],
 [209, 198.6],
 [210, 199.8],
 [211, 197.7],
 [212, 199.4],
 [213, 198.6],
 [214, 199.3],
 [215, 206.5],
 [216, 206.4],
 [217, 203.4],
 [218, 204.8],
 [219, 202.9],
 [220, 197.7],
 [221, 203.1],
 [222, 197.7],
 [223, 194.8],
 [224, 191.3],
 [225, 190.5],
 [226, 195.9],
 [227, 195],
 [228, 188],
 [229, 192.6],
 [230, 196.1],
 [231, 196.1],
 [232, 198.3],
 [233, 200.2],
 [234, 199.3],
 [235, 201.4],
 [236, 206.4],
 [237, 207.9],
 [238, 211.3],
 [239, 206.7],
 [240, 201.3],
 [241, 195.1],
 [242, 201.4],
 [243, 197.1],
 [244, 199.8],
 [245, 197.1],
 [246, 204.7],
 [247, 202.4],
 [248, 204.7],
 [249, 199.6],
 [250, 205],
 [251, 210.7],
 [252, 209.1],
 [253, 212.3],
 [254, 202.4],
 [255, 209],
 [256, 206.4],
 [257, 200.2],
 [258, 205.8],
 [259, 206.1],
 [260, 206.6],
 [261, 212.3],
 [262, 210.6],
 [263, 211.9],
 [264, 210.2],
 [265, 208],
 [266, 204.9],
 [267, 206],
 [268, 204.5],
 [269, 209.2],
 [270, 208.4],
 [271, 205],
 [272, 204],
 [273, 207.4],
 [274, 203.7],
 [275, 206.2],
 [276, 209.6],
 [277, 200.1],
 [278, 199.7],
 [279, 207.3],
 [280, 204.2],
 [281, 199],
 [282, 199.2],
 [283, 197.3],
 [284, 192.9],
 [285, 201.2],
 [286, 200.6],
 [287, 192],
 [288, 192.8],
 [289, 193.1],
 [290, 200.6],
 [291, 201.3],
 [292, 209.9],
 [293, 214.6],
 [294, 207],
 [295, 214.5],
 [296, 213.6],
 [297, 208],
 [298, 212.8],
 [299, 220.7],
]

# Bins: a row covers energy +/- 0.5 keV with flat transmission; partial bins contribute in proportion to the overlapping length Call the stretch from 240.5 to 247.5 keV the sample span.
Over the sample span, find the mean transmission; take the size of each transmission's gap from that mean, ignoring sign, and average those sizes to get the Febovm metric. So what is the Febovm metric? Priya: 2.8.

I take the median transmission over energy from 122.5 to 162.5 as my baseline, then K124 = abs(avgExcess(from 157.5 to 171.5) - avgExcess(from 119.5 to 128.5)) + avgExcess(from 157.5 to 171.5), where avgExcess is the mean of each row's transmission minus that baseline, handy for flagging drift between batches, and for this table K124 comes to 66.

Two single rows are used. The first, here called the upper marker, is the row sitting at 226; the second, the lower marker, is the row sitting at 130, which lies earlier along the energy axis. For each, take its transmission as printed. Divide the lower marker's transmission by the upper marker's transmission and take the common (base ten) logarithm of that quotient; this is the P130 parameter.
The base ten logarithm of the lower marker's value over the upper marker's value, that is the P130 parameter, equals -0.23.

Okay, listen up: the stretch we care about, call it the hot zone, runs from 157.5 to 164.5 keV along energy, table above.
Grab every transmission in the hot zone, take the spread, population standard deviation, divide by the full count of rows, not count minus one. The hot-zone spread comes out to 1.9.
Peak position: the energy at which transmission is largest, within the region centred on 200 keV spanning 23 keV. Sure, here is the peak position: 199 keV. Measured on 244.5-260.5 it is 253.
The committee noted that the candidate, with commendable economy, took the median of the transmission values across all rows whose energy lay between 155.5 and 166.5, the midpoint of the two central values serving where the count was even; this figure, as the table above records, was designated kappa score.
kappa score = 176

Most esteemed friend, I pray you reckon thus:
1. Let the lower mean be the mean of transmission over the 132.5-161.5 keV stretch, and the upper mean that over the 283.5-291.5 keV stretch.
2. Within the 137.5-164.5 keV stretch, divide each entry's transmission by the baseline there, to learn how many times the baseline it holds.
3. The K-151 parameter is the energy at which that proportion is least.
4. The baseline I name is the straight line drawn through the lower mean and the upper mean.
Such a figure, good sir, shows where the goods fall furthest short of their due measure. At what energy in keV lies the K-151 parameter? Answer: 149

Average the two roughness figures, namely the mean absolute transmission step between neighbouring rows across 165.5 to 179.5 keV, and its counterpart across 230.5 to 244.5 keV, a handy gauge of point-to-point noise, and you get 3.45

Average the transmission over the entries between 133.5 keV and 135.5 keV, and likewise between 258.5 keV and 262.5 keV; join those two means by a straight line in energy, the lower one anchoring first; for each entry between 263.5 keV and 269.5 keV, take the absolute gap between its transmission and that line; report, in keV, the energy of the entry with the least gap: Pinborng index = 264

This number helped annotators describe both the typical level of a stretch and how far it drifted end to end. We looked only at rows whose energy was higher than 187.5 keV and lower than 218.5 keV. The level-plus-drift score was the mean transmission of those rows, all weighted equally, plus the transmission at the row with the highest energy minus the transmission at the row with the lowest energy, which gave 206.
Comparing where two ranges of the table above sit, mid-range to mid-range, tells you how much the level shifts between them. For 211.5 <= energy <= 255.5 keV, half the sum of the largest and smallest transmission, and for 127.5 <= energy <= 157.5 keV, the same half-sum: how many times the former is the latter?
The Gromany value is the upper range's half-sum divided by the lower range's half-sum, 1.46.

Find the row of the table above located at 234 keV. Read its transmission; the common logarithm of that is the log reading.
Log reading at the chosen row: 2.30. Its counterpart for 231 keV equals 2.29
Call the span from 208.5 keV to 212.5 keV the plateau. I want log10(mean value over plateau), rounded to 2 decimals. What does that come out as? 2.30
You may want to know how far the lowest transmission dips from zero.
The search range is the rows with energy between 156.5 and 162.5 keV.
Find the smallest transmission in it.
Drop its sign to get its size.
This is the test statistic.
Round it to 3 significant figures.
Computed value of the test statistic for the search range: 171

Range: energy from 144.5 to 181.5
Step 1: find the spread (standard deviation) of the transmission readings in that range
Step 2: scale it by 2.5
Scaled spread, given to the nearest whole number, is 23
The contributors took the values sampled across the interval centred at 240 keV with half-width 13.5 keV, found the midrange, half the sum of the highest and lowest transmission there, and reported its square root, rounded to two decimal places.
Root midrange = 14.15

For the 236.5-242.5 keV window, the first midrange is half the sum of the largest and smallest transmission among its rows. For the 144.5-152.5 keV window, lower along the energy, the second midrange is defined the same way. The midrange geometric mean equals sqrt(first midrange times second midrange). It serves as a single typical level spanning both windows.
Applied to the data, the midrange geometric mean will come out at 186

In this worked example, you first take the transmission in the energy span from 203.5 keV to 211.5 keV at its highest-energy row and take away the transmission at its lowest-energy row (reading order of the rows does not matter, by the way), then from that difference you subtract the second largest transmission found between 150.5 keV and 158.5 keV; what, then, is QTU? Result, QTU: -187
